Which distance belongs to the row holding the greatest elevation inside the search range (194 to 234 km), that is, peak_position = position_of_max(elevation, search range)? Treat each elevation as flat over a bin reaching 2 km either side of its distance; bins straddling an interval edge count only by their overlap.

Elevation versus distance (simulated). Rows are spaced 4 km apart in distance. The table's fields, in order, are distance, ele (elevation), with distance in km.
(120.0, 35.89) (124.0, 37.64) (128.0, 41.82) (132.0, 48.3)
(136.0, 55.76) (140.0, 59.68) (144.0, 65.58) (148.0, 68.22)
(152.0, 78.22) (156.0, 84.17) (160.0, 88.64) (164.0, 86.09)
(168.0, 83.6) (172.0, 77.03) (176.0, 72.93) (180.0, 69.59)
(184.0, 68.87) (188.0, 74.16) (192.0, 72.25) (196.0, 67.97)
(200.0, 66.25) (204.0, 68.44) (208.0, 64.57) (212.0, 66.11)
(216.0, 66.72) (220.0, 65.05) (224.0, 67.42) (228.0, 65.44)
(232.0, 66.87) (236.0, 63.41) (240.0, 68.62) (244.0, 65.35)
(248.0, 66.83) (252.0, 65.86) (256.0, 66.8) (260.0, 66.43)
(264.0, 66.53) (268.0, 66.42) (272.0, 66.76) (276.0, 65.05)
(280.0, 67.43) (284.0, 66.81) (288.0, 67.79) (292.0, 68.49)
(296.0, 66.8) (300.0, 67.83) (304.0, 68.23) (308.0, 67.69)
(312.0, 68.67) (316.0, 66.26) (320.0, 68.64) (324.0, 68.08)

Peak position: 204.0 km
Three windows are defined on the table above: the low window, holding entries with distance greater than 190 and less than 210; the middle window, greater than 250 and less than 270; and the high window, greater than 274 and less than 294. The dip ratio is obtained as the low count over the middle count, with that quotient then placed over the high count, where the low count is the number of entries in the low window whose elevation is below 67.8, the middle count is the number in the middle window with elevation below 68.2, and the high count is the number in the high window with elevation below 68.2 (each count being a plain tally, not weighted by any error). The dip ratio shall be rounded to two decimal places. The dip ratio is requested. 0.10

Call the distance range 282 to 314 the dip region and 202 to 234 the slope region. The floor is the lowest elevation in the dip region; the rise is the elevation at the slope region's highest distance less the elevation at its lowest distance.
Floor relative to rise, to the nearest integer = -43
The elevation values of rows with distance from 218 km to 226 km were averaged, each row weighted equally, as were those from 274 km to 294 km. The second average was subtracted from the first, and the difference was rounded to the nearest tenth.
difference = -0.9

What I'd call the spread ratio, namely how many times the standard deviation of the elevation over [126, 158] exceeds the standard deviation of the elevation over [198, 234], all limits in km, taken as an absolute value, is 12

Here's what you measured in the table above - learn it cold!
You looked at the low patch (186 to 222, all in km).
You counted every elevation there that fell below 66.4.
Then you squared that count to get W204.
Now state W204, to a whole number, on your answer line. 16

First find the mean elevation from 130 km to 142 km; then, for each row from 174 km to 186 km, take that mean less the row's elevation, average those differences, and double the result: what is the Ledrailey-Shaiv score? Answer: -31.8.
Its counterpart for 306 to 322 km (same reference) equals -26.5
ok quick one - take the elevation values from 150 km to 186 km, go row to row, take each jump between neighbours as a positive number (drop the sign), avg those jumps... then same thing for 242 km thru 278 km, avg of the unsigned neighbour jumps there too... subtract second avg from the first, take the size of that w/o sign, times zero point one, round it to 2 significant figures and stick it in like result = 0.30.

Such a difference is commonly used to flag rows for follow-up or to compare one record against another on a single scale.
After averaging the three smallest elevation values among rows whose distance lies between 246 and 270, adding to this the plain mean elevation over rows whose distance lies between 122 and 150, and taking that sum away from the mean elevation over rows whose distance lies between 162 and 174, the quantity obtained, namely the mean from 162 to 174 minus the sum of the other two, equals -38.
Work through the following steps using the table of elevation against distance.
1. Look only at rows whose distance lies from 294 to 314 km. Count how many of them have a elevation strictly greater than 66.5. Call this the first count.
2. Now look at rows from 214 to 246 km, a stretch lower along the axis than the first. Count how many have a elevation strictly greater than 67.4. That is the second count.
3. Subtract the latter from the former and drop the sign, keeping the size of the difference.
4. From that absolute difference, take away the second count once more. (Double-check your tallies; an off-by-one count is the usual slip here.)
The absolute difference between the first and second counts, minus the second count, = 1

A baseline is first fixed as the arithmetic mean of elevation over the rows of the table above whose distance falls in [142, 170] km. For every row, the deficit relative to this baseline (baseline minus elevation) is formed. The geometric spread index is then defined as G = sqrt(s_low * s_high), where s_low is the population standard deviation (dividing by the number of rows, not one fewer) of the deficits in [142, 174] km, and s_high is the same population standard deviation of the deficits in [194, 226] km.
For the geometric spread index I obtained 3.2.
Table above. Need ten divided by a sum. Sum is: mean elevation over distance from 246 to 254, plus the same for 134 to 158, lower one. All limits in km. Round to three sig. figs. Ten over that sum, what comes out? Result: 0.0741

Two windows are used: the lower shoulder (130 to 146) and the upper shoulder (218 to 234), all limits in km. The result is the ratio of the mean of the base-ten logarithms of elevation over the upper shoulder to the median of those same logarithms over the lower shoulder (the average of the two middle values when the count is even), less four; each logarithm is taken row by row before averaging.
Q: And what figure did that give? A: -2.97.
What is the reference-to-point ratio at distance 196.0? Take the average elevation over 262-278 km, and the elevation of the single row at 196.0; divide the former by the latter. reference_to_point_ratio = 0.97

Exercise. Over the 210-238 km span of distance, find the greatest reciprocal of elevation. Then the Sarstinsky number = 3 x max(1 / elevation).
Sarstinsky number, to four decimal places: 0.0473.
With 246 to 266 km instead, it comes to 0.0456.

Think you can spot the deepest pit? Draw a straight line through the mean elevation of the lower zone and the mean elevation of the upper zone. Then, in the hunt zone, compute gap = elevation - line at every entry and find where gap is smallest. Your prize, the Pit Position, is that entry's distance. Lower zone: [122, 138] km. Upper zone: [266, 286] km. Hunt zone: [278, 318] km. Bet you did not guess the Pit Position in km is 316.0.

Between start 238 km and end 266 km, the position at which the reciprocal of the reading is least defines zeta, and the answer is 240.0 km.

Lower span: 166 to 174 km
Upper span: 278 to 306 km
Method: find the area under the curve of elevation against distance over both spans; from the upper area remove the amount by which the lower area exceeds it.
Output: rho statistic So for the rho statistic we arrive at 3145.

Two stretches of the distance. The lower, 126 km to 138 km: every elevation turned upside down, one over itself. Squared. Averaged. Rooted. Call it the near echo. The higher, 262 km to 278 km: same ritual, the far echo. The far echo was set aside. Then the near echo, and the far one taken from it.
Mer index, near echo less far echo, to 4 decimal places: 0.0059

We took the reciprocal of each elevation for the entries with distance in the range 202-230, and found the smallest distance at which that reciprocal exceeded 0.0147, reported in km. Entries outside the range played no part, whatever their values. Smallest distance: 208.0 km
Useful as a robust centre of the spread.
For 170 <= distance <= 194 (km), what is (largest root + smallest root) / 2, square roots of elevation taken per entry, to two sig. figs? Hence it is 8.5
